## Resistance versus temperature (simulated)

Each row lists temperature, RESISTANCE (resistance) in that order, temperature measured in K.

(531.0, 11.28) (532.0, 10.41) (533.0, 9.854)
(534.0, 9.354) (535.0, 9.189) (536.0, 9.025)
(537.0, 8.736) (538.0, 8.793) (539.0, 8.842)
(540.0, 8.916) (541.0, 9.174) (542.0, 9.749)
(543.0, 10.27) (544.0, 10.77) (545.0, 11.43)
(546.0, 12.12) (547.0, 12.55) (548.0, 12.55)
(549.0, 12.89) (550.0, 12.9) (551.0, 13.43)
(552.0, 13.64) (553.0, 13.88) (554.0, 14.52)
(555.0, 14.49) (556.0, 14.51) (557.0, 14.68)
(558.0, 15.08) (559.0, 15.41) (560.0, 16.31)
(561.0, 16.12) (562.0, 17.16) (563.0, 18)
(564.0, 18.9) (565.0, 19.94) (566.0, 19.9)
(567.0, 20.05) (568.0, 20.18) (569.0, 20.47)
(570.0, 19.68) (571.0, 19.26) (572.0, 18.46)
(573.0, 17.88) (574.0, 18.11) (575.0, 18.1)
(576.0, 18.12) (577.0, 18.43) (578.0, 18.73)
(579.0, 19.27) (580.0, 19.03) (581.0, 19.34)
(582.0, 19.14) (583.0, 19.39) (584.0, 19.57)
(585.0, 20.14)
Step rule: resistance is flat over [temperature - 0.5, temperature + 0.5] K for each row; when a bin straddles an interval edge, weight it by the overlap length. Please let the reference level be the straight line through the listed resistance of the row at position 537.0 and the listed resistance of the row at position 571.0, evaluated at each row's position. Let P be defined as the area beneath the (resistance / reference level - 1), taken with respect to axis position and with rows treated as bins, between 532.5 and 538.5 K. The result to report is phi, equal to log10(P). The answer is -0.16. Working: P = 0.69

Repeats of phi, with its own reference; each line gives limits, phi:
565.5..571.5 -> -0.32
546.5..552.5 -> -0.73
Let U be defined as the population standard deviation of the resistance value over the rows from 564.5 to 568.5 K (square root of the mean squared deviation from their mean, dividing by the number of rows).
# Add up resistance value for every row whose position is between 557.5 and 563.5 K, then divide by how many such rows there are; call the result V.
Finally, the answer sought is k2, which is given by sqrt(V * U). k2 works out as 1.3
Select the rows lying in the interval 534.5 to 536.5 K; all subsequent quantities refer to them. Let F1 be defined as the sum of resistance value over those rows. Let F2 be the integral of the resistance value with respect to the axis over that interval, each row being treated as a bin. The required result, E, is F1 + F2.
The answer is 36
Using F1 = 18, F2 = 18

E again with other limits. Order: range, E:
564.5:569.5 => 201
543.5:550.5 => 170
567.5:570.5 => 121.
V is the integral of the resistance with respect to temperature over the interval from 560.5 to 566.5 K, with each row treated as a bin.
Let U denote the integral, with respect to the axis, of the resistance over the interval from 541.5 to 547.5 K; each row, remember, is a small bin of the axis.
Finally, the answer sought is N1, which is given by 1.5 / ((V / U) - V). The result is -0.014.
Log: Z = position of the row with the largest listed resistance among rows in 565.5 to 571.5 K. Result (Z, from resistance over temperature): 569.0 K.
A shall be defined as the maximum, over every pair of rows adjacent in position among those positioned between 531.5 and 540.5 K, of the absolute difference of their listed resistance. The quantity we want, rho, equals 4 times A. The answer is 2.2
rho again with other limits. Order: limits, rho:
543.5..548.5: 2.8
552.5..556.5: 2.6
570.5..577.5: 3.2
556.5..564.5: 4.2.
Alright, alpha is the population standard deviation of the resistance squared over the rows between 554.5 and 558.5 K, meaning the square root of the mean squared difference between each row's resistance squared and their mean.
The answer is 7.0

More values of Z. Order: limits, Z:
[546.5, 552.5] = 552.0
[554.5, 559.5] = 559.0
